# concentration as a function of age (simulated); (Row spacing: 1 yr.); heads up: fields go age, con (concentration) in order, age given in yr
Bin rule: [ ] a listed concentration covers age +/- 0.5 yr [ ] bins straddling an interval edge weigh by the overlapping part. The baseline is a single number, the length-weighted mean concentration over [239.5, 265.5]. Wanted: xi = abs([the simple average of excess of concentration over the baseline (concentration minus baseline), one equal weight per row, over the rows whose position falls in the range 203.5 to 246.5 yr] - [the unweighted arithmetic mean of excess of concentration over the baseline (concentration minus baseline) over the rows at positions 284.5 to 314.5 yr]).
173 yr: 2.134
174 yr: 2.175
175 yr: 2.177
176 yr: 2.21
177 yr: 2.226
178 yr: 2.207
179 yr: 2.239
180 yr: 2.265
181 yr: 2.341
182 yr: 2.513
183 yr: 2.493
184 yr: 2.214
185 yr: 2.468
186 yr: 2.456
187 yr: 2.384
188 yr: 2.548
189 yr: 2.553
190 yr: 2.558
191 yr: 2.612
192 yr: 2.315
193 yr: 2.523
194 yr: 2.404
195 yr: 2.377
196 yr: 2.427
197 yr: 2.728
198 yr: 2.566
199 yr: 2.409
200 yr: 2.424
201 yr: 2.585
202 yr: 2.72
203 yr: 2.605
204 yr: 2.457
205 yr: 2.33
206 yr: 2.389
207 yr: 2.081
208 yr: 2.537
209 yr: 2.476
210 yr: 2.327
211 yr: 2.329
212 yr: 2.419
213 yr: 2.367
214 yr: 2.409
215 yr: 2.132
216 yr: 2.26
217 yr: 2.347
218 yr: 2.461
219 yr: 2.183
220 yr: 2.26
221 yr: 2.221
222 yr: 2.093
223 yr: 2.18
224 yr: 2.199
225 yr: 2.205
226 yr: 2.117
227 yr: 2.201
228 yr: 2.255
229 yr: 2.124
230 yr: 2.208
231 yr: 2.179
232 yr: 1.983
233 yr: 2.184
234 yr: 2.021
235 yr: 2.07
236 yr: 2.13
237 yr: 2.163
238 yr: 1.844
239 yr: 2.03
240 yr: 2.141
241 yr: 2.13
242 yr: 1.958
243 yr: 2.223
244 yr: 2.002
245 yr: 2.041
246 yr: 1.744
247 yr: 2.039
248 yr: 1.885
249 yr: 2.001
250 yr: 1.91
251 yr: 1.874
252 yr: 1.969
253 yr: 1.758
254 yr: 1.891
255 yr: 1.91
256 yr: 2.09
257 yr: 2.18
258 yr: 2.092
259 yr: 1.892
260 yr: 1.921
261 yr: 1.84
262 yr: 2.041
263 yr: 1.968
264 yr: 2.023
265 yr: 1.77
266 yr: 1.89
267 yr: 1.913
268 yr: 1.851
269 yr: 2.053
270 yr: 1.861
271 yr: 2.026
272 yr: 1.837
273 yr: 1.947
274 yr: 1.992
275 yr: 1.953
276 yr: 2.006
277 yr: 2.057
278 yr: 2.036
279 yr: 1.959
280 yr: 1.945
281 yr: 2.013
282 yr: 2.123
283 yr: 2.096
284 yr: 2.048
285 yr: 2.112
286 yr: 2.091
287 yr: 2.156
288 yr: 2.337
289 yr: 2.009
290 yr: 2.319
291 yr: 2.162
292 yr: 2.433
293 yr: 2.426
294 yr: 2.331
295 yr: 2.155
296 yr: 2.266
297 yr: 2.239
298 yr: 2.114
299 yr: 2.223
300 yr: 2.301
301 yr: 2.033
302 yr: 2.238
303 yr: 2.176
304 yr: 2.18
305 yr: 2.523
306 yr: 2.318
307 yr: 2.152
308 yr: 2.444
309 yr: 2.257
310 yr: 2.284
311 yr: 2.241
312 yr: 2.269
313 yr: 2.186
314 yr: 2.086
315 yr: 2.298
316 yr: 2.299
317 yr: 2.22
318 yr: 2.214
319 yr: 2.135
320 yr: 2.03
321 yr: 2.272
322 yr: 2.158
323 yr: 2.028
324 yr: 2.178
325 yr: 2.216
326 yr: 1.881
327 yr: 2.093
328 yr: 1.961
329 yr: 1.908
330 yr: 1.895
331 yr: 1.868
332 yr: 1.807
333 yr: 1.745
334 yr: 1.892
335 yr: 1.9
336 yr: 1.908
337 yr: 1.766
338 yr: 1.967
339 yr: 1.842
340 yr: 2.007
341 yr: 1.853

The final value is 0.04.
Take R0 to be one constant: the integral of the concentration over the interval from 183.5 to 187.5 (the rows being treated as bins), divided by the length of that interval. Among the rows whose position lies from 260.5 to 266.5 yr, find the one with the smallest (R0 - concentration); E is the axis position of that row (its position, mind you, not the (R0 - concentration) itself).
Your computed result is 262 yr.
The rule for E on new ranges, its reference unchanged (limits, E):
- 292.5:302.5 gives 293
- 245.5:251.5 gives 247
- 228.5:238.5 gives 230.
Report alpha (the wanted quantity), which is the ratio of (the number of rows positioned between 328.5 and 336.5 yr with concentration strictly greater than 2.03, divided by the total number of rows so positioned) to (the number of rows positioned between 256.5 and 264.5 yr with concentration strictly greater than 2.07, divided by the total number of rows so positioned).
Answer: 0.00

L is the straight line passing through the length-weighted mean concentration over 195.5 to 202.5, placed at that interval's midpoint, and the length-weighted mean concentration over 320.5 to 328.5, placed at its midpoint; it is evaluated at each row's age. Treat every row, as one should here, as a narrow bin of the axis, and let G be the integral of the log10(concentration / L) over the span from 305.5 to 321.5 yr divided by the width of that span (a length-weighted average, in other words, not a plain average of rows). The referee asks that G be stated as 0.018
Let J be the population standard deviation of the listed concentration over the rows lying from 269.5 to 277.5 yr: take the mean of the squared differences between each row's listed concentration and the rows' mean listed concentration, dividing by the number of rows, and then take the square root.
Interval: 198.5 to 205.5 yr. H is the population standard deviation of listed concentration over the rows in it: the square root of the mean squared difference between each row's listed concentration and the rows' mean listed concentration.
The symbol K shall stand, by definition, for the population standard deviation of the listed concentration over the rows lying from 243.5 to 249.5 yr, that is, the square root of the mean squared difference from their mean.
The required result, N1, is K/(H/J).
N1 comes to 0.061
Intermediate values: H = 0.13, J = 0.07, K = 0.107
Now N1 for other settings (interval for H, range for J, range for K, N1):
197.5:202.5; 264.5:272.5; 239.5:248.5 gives 0.107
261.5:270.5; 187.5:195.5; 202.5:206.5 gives 0.111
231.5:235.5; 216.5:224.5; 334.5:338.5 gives 0.104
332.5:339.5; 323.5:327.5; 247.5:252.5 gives 0.086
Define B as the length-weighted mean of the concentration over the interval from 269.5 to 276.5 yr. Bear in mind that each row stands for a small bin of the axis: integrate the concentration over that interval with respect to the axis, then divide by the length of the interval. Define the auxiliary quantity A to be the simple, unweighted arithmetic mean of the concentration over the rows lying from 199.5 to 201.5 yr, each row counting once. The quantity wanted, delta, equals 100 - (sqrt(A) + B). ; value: 96.5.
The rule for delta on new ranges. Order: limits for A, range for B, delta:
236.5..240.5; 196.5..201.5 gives 96.0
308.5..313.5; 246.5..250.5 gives 96.5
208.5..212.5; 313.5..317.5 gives 96.2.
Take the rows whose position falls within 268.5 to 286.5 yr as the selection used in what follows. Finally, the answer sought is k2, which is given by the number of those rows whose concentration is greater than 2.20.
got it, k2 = 0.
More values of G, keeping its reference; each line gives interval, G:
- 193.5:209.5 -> -0.013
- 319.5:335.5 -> -0.022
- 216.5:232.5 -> -0.049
